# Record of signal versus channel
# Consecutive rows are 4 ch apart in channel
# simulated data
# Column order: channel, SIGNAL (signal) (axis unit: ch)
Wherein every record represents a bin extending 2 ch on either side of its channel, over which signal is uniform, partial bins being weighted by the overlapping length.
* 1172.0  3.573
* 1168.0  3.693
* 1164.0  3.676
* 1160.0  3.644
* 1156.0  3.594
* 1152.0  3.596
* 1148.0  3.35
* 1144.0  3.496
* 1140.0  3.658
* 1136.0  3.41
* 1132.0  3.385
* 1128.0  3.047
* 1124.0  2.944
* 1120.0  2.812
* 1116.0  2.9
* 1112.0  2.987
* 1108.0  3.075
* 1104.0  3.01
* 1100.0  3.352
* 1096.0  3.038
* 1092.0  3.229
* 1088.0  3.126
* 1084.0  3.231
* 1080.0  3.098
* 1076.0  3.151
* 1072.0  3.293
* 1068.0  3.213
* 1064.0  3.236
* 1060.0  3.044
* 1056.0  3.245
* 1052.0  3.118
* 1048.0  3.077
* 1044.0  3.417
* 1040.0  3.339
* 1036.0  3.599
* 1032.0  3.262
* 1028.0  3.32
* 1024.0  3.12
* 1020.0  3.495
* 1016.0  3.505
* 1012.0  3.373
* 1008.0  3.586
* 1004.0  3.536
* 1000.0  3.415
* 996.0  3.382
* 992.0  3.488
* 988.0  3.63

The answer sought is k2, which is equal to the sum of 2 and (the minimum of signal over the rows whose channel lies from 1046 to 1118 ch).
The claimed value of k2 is 4.90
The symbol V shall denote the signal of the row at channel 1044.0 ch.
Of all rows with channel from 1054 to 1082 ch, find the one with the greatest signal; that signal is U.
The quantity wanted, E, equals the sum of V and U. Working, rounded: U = 3.293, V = 3.417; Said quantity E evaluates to 6.7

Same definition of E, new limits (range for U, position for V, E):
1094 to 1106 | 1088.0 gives 6.5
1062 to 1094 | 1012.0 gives 6.7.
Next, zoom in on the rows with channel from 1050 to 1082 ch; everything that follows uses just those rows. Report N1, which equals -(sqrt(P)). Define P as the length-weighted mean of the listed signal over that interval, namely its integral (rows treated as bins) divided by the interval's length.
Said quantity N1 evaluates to -1.78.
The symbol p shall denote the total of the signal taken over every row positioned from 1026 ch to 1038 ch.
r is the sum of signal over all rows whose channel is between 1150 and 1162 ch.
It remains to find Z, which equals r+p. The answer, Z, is 21.0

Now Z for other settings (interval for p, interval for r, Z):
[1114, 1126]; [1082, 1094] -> 18.2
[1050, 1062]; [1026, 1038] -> 19.6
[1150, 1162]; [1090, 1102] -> 20.5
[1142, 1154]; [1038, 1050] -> 20.3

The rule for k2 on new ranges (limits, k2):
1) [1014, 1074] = 5.04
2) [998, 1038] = 5.12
